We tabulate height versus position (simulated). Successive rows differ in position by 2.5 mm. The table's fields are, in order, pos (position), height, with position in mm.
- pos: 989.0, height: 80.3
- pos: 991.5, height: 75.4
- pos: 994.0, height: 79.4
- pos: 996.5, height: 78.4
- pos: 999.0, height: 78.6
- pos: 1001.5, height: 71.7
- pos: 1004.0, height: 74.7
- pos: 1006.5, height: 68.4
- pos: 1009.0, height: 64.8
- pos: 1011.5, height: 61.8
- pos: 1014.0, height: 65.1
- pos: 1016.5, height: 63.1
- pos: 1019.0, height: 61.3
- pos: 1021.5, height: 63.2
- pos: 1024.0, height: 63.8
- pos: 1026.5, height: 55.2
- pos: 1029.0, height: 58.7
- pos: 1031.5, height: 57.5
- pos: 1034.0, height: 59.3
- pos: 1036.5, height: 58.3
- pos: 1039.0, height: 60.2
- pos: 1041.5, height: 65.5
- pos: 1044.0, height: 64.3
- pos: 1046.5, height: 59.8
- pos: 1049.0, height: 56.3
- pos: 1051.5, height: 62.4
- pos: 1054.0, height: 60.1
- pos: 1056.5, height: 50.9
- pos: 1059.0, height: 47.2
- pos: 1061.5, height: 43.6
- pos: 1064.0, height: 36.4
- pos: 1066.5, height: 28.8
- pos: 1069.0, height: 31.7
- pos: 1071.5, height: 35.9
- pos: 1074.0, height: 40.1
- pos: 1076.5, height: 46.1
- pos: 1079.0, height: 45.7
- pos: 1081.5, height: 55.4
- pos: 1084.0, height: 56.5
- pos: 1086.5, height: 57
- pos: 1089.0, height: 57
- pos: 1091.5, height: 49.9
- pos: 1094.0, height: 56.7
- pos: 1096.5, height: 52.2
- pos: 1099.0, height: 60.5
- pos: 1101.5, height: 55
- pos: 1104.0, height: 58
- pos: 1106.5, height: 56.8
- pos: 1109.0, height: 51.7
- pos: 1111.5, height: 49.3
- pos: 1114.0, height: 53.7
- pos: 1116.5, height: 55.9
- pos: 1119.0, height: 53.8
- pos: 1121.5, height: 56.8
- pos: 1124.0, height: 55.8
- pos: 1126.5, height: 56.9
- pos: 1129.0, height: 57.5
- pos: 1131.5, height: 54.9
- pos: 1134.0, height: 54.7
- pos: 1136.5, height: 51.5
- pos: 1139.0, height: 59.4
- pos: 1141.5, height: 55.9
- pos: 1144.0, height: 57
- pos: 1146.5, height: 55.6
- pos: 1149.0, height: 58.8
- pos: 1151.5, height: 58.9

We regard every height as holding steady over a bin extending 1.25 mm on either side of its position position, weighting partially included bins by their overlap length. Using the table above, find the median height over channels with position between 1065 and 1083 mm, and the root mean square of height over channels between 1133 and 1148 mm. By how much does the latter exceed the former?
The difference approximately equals 16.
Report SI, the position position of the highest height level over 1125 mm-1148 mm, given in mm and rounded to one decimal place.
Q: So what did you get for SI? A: 1139.0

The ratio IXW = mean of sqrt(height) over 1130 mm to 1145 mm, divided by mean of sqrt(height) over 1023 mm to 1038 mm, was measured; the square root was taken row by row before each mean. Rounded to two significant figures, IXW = 0.97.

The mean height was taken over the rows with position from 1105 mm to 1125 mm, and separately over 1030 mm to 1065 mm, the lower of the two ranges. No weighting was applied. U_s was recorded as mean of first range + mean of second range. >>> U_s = 110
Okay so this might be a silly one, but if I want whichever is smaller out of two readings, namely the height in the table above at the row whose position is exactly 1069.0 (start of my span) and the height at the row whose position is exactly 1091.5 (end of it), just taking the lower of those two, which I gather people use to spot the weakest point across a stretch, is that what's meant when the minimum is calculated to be 32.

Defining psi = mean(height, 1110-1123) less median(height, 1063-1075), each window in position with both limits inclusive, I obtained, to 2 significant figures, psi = 18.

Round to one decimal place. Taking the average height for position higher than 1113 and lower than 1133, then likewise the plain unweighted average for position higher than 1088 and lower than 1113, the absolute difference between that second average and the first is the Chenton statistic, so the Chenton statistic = 1.0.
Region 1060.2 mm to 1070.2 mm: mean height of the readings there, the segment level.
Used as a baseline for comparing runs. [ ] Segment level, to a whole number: 35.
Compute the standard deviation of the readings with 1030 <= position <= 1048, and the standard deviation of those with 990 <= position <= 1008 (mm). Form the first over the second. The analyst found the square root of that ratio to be 0.9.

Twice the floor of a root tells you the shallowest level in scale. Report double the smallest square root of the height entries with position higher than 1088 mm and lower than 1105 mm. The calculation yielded 14.1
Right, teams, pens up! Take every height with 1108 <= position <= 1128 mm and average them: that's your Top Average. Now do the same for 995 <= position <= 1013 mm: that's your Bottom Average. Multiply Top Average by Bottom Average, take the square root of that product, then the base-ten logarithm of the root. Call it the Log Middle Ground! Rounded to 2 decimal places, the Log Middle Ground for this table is 1.79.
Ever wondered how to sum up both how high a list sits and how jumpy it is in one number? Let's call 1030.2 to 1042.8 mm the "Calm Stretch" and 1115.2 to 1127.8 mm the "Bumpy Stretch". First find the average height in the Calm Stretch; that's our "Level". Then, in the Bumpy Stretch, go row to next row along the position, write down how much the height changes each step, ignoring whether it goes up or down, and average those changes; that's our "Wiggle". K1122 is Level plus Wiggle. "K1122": 62.0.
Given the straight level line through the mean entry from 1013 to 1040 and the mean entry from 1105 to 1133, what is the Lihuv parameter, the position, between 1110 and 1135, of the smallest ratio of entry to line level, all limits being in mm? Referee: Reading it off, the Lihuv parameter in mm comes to 1111.5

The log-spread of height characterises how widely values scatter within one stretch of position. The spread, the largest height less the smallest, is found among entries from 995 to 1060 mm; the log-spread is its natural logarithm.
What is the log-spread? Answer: 3.4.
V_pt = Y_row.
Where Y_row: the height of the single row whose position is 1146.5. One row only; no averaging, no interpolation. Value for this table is 55.6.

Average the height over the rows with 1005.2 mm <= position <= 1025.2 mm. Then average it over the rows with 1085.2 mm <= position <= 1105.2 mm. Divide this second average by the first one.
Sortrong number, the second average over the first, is 0.87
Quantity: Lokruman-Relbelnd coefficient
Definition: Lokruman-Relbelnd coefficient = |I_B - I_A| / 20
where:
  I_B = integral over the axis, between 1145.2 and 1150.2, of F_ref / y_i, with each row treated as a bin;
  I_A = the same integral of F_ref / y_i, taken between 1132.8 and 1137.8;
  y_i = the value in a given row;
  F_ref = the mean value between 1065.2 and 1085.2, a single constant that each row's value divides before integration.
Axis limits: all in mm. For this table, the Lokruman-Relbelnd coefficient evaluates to 0.014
